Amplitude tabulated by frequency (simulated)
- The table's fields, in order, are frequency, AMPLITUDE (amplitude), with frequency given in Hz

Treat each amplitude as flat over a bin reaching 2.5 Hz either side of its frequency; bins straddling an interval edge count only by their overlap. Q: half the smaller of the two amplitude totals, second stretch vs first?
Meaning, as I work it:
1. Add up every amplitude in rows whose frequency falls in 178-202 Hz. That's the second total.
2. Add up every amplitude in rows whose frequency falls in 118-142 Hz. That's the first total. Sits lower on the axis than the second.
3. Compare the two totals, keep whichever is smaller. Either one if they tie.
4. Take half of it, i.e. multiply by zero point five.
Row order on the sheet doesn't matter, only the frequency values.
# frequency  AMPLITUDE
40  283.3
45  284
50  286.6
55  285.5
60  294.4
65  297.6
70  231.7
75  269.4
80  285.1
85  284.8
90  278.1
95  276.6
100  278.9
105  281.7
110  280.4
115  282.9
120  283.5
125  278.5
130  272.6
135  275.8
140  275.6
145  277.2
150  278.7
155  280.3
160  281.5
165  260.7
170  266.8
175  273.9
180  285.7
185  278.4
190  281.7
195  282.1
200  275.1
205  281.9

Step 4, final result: 693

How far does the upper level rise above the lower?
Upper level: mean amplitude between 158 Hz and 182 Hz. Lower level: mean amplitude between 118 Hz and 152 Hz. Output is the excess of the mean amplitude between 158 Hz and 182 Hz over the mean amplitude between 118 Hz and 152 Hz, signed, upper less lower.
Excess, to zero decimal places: -4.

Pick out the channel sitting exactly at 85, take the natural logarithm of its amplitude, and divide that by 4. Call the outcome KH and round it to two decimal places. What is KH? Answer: 1.41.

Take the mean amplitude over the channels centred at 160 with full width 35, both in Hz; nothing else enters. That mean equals 274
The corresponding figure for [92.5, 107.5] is 279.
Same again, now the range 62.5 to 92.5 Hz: 274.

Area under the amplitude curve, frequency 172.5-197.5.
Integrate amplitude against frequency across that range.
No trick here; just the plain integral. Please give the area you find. 7009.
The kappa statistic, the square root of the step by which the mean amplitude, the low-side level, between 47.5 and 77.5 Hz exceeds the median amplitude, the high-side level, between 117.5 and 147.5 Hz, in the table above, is 1.0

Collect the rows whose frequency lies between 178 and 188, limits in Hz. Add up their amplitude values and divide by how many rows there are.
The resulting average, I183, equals 282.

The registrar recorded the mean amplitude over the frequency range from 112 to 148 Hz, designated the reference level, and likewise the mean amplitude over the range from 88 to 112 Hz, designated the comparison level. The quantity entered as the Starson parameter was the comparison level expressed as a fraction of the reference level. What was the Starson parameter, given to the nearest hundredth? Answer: 1.00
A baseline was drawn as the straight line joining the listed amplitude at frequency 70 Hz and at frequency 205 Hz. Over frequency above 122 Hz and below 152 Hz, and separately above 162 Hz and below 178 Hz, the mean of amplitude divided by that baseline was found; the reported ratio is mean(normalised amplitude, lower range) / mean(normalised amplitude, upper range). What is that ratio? 1.08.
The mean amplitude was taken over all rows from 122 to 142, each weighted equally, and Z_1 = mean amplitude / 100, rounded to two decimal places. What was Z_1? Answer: 2.76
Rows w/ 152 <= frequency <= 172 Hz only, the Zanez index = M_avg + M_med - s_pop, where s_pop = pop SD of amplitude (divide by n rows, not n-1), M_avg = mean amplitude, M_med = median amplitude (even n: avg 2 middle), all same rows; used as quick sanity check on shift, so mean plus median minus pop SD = 537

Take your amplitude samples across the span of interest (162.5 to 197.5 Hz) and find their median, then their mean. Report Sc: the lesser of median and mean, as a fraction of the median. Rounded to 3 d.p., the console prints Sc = 0.990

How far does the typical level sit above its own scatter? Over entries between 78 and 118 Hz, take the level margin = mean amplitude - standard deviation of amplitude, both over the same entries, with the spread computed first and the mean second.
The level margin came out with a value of 278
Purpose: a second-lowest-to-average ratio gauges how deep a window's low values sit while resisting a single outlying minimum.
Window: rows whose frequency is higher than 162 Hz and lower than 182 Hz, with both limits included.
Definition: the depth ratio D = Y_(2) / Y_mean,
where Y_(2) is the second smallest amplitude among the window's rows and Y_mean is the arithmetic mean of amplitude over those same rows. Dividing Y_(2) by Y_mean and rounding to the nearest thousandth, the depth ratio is 0.982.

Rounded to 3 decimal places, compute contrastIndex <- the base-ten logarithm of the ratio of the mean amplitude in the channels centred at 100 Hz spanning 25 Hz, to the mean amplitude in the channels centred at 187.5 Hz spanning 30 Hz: -0.001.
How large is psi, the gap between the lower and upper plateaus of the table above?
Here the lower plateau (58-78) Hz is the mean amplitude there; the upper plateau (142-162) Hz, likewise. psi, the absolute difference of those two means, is 6.2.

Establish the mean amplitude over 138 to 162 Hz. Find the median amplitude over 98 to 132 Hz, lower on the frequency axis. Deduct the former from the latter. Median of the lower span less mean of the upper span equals 1.7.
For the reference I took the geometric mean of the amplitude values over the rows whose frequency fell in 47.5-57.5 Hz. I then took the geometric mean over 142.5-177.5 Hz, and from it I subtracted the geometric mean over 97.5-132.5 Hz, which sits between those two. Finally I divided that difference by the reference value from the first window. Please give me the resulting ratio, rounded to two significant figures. -0.020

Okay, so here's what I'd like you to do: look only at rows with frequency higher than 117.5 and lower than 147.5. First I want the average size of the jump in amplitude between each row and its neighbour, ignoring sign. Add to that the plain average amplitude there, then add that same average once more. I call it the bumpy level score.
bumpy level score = 558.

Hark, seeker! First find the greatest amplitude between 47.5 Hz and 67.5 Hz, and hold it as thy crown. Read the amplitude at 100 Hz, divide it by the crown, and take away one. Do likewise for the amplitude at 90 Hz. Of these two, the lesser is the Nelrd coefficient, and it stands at -0.0655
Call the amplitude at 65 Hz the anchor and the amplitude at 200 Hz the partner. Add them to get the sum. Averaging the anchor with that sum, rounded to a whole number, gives 435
